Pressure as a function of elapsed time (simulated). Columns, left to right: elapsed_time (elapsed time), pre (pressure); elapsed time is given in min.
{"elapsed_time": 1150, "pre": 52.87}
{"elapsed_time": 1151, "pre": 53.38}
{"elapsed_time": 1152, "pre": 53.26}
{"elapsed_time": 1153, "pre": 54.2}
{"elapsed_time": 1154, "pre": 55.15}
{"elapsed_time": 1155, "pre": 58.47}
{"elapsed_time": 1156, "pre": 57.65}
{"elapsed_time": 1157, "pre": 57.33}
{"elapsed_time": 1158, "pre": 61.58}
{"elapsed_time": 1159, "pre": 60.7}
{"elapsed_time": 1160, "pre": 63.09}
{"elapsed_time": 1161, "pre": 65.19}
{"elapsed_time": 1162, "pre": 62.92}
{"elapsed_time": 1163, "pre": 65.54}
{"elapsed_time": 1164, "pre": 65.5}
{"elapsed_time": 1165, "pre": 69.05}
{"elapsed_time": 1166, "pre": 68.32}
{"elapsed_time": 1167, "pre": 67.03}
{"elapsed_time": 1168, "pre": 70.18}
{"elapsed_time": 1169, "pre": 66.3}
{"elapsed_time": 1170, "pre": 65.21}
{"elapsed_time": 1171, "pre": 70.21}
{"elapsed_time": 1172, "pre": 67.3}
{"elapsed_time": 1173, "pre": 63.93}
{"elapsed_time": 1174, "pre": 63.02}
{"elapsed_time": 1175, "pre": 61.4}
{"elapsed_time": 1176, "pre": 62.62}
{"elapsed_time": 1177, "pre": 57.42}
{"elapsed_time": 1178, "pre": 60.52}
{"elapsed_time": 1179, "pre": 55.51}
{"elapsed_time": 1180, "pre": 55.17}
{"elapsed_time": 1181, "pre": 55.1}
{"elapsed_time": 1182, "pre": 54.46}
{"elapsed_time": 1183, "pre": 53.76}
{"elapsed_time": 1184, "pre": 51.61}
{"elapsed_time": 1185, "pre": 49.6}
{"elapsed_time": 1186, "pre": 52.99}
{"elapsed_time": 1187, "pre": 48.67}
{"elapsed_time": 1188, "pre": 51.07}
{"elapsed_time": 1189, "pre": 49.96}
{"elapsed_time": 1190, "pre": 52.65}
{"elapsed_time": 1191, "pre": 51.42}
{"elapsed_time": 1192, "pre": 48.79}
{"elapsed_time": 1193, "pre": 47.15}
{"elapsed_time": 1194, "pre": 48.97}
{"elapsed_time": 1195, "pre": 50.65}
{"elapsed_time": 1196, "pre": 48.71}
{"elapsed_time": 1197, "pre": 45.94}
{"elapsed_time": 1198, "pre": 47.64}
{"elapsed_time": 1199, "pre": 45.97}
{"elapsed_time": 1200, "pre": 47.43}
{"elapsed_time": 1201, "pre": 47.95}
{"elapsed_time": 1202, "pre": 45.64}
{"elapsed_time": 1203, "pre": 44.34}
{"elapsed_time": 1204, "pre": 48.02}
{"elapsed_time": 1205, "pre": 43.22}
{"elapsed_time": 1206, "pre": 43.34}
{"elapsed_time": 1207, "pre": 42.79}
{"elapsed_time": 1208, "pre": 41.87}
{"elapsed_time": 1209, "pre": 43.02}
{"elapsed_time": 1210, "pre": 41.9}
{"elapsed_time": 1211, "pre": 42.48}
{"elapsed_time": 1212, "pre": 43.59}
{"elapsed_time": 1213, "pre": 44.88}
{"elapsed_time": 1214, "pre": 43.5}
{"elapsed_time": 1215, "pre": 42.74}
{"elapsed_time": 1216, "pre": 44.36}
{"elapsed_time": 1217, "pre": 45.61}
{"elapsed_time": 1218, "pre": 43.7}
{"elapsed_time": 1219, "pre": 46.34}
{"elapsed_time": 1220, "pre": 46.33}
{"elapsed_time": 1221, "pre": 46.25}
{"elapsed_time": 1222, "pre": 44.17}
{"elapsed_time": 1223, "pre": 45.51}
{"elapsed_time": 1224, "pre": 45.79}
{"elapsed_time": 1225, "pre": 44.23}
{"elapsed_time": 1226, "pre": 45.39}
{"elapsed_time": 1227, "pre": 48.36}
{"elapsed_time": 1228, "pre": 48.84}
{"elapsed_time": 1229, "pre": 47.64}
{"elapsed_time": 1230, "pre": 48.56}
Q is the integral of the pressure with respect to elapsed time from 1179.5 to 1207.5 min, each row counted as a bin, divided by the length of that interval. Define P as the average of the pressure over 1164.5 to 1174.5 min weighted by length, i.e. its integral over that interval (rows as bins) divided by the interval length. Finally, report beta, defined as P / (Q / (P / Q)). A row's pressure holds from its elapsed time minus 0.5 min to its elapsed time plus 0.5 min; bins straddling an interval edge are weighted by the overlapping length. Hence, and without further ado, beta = 1.87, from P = 67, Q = 49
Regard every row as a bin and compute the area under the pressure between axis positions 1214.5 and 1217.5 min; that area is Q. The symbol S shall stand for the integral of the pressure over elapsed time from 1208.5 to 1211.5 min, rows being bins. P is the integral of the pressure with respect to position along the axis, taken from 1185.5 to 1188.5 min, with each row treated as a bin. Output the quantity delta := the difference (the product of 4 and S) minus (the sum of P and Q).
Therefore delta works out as 224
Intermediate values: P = 153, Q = 133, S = 127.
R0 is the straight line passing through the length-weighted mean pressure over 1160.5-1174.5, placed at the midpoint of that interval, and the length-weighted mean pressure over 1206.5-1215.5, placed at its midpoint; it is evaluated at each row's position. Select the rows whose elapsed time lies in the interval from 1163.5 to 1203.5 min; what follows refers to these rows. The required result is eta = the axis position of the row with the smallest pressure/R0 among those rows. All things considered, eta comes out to 1185 min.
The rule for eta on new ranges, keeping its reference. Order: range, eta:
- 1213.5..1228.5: 1215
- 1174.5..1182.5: 1179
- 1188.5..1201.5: 1193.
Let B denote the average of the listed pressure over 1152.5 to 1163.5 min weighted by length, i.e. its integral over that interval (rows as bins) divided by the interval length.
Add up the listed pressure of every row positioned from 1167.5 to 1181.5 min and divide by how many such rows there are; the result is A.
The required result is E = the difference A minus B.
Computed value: 2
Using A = 62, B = 60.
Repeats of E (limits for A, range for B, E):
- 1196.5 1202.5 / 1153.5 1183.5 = -15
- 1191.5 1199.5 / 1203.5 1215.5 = 5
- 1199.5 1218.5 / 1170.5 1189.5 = -13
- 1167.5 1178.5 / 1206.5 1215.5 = 21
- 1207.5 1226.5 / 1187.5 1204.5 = -4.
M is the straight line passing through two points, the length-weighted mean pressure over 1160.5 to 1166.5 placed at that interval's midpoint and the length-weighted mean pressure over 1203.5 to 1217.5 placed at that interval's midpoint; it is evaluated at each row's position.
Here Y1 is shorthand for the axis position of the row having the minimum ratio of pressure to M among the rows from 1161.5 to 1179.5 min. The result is 1162 min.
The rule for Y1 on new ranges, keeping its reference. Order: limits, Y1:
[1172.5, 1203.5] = 1187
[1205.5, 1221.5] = 1208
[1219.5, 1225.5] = 1222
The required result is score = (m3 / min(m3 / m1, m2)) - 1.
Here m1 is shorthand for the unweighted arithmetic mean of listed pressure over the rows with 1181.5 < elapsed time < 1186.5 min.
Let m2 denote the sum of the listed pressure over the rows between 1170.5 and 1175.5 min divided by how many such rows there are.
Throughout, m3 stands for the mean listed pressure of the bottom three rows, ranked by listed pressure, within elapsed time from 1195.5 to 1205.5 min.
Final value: 51.5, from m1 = 52.5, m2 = 65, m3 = 44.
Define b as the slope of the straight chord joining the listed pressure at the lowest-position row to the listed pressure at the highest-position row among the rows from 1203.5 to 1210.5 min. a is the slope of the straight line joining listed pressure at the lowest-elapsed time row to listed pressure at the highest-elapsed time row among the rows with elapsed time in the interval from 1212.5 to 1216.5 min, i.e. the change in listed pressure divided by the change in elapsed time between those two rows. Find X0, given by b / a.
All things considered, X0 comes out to 5.88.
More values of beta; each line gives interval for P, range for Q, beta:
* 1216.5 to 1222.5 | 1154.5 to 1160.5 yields 0.58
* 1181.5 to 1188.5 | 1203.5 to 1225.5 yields 1.37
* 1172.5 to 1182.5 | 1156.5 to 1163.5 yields 0.89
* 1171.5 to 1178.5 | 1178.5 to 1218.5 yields 1.71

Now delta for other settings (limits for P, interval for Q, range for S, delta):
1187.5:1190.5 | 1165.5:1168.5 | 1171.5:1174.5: 418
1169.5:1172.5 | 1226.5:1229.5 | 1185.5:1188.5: 263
